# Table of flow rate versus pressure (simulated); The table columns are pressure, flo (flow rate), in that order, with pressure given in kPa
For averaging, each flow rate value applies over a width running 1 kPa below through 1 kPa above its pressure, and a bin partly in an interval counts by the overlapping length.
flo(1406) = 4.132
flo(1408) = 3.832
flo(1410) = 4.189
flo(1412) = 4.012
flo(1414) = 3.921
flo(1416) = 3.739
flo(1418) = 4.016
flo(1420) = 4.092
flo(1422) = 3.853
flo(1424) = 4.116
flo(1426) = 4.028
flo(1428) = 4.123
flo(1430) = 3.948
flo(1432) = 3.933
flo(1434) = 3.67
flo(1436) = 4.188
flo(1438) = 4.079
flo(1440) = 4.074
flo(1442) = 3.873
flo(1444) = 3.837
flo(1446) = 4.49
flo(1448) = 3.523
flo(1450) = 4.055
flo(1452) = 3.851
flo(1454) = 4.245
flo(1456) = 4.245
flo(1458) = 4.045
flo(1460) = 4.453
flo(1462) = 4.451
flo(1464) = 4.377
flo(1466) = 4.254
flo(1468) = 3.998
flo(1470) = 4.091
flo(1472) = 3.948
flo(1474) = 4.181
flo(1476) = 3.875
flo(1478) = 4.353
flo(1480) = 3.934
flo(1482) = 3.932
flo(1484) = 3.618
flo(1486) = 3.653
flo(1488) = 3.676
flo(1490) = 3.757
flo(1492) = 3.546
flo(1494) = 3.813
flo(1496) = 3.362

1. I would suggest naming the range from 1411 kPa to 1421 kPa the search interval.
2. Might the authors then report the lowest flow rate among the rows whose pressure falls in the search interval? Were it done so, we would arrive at 3.739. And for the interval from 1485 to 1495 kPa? 3.546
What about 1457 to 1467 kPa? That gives 4.045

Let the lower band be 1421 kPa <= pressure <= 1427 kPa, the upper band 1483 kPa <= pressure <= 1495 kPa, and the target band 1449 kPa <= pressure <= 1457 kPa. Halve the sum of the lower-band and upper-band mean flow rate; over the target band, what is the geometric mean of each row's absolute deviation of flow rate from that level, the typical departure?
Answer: 0.15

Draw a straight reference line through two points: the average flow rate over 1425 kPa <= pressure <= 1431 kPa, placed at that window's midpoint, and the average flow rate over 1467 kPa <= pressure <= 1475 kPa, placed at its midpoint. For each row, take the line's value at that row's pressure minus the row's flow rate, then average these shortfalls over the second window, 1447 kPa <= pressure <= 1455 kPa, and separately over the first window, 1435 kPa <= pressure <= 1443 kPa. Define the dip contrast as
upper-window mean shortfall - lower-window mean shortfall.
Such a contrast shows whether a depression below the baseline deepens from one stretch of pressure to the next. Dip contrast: 0.14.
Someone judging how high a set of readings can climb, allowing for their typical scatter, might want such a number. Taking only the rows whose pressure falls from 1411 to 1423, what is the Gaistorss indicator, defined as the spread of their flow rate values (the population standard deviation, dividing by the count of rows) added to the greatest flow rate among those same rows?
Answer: 4.21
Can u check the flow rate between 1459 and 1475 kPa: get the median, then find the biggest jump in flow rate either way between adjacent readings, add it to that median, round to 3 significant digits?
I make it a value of 4.47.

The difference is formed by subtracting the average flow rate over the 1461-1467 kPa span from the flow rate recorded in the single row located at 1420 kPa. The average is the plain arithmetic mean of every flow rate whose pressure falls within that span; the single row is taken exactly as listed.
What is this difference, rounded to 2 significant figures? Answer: -0.27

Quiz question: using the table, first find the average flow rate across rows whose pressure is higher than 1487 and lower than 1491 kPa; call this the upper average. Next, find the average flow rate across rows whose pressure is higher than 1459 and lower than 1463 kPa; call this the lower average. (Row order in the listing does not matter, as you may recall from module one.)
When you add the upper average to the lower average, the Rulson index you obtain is 8.17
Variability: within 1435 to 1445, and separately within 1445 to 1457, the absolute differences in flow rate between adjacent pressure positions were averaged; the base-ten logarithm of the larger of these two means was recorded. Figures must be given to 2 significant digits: -0.38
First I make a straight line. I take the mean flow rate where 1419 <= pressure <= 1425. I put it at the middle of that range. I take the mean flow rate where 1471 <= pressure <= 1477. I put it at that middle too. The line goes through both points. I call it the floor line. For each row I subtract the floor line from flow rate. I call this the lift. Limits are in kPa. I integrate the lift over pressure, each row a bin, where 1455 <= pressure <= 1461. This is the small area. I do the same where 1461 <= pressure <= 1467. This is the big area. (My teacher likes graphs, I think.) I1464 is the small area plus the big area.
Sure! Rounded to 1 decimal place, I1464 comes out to 3.6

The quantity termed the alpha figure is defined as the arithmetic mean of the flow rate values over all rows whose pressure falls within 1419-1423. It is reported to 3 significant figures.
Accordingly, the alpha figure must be 3.97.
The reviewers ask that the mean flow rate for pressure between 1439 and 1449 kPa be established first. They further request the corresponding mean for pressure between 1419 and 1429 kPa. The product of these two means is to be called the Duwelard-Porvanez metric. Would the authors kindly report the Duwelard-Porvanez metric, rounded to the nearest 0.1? 16.0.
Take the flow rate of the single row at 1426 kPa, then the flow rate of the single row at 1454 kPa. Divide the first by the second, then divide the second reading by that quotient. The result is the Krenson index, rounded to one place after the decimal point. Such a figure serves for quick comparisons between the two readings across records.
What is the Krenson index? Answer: 4.5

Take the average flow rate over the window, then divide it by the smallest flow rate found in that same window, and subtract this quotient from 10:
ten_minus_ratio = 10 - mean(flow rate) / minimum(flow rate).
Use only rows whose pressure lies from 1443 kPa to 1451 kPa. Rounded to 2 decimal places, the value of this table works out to 8.87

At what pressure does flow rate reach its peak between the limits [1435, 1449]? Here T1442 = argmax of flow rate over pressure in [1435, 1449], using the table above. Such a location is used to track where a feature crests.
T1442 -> 1446 kPa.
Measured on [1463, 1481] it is 1464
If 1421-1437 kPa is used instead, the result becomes 1436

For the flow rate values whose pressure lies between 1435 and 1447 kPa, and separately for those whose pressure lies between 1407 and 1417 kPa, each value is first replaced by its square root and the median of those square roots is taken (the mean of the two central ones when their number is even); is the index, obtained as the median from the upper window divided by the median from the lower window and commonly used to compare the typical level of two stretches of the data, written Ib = 1.020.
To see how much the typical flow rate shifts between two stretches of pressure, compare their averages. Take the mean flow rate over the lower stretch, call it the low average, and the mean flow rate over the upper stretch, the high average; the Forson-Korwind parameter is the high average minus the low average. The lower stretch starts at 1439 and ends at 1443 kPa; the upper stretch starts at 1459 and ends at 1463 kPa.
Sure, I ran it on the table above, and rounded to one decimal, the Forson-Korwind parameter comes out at 0.5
